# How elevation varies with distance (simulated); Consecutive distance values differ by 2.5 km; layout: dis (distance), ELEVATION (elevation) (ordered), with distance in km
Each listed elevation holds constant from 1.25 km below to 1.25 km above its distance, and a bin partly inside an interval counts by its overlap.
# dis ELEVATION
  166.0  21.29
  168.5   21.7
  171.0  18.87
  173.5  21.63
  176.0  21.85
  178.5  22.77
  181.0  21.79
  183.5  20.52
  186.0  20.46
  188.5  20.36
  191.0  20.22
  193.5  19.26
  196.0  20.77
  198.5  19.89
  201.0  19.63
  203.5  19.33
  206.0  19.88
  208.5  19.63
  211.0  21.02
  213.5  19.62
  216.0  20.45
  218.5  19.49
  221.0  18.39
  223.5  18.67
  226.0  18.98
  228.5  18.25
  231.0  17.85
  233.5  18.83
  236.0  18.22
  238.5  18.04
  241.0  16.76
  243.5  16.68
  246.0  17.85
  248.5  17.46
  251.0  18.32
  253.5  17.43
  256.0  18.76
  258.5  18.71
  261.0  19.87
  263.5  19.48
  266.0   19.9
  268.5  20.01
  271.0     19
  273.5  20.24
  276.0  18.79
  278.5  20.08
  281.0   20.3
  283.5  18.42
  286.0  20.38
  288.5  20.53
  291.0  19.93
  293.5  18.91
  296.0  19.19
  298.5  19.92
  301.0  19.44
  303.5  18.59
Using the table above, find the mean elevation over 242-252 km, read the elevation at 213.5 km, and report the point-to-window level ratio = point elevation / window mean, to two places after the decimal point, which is 1.12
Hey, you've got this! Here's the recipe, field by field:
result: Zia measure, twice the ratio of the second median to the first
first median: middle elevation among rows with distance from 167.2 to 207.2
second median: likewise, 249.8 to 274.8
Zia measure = 1.9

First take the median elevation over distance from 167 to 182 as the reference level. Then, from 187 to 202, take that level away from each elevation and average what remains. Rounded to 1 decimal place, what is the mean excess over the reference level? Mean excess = -1.7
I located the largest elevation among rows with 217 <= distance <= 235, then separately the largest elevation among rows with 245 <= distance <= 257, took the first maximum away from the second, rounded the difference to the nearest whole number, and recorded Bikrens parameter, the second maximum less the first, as -1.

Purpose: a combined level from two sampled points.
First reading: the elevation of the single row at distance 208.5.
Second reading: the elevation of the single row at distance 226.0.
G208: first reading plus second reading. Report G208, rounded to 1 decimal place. 38.6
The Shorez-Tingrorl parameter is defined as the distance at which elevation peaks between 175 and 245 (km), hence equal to 178.5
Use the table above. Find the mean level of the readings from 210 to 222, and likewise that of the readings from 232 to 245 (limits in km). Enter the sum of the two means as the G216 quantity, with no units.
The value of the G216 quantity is 37.5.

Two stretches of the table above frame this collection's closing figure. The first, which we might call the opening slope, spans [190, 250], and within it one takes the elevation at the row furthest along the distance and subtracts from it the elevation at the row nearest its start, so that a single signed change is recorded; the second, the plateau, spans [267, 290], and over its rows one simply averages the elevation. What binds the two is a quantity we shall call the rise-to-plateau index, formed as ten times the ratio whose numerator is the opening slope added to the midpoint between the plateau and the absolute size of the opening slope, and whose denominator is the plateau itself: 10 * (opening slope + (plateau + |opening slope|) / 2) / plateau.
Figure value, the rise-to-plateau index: 4.3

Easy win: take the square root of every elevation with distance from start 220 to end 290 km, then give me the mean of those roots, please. 4.33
